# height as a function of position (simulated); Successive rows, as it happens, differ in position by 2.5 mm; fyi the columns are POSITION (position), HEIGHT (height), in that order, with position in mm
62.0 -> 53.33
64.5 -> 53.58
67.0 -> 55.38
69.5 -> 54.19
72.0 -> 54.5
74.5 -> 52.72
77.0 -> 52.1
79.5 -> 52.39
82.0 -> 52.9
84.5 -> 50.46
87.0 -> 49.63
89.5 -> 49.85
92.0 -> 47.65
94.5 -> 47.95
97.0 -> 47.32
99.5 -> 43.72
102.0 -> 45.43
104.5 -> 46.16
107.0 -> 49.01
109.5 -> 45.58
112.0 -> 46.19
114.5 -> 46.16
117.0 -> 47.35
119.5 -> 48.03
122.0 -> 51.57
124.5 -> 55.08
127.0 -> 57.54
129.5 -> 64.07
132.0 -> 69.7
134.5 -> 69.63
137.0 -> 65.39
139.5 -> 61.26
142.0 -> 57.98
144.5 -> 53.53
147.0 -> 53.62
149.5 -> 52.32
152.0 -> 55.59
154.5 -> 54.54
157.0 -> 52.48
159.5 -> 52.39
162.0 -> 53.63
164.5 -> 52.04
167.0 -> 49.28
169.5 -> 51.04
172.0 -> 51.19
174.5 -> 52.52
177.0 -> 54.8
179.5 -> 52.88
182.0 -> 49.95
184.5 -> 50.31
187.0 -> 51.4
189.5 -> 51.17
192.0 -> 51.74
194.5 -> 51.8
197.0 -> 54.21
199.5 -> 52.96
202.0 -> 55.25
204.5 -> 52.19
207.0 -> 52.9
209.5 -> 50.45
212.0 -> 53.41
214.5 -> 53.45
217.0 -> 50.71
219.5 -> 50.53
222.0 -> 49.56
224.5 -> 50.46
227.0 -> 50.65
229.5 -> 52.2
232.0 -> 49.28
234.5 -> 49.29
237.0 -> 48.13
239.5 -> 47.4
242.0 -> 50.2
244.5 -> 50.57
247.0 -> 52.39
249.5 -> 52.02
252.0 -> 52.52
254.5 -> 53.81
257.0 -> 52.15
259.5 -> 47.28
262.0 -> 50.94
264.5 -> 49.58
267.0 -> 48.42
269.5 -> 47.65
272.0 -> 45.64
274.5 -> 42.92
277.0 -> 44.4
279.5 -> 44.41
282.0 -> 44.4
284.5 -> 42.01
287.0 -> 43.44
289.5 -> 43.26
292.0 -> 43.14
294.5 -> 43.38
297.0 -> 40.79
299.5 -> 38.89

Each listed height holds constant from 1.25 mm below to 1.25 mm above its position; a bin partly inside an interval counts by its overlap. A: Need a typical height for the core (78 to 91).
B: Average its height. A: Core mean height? 51.0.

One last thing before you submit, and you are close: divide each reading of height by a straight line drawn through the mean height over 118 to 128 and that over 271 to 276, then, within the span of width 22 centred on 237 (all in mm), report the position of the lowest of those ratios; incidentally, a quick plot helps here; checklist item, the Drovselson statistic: 239.5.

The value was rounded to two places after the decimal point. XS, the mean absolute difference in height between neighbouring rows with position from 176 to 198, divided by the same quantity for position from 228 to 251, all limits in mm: 0.94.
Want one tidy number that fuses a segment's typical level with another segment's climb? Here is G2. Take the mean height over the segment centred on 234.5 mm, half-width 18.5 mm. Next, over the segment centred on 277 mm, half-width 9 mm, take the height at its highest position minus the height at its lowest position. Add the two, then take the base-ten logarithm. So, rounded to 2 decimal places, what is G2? 1.65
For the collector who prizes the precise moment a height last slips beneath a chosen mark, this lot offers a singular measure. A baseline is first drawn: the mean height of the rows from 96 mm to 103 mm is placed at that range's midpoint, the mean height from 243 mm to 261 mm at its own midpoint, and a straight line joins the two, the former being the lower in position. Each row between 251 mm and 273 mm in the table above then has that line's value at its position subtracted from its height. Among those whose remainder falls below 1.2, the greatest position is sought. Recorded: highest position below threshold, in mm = 272.0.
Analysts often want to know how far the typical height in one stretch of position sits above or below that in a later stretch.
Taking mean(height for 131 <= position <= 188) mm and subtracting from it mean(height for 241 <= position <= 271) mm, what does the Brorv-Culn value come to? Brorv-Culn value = 4.5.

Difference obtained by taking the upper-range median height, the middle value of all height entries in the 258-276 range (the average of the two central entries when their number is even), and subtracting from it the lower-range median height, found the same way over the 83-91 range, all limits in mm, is -2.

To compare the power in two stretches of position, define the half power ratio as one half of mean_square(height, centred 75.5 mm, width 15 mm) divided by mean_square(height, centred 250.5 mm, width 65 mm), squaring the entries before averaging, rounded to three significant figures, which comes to 0.584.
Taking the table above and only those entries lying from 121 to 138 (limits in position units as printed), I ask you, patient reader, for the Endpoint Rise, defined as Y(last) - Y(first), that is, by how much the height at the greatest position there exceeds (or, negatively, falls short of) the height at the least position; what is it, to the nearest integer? 14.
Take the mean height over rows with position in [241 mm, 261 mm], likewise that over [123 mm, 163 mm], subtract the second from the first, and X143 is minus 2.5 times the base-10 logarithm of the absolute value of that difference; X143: -2.1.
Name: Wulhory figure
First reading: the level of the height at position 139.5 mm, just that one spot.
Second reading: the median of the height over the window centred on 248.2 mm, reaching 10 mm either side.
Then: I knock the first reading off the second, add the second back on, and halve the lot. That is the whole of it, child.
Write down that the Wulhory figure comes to 21.5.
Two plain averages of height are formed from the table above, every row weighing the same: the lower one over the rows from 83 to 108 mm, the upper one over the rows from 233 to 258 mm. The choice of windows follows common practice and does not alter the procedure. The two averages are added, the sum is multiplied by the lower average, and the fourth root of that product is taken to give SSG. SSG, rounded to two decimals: 8.28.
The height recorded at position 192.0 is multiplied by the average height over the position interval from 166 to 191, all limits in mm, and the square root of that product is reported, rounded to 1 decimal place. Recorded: 51.6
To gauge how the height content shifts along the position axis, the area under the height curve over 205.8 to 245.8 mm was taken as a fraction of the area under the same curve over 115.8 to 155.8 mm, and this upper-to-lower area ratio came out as 0.88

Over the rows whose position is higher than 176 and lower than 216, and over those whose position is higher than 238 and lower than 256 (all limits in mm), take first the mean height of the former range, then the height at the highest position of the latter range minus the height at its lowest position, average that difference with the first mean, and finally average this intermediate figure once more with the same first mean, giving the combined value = 41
